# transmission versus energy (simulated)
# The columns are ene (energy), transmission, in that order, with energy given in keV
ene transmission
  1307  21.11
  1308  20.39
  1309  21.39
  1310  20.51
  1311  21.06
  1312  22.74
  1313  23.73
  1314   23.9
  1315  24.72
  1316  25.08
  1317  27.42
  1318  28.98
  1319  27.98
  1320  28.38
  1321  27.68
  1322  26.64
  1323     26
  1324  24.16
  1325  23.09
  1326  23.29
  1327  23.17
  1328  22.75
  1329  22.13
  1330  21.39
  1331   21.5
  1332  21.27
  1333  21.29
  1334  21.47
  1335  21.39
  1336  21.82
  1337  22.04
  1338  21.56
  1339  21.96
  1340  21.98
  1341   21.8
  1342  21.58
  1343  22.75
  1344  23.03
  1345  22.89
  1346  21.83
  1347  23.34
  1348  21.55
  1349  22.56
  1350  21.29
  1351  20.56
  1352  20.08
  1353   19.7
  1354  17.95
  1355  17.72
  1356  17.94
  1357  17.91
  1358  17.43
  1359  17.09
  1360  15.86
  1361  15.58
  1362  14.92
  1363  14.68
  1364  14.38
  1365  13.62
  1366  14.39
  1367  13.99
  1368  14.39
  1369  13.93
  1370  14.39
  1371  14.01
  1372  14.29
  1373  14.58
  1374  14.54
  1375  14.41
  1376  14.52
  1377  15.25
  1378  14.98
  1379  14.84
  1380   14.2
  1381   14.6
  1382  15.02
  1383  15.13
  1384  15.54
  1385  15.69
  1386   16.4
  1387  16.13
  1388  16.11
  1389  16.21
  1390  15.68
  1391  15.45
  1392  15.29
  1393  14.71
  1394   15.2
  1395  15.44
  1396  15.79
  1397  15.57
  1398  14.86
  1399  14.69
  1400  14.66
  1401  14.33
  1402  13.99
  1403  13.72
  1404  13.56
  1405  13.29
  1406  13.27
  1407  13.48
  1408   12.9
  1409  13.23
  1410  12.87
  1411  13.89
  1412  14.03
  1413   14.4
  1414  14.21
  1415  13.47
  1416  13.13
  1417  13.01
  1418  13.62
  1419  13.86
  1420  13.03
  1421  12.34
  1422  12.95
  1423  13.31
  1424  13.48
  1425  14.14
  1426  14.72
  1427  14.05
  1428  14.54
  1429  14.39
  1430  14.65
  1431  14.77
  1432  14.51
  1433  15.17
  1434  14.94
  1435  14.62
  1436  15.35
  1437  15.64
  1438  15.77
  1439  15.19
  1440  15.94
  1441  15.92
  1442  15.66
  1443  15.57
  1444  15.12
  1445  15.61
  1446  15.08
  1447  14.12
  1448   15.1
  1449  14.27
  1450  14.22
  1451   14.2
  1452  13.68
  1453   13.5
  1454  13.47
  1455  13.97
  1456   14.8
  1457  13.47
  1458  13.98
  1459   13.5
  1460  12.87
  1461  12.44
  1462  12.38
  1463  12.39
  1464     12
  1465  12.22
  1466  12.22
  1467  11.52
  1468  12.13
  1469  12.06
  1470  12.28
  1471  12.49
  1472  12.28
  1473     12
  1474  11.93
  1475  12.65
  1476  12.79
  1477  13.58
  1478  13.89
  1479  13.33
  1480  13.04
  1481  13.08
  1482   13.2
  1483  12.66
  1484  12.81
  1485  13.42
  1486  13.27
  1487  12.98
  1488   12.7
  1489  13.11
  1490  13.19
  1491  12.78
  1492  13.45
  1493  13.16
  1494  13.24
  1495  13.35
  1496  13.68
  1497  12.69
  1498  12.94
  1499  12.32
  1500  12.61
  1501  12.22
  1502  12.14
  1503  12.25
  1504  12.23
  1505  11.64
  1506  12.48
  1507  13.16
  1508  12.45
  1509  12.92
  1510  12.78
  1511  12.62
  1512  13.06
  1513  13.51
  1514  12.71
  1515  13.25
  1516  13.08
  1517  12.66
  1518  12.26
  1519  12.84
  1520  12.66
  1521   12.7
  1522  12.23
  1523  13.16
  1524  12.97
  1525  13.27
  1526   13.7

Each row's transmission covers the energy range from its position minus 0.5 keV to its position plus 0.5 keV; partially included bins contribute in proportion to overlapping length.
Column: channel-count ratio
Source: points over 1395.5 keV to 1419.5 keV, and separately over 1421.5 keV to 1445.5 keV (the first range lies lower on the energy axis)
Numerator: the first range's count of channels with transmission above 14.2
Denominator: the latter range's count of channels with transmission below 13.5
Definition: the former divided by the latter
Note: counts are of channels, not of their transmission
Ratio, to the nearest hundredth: 2.67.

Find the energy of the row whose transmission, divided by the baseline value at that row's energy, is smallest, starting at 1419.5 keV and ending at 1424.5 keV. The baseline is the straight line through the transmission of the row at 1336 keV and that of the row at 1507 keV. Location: 1421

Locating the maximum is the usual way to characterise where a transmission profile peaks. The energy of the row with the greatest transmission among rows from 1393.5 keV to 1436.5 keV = 1396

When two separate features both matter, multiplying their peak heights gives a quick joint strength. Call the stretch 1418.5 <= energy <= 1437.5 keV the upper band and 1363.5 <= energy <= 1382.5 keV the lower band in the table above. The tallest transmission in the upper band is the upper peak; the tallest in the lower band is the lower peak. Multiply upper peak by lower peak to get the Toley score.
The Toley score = 239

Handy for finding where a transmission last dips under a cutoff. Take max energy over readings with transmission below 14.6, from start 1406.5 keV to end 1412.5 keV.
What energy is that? 1412 keV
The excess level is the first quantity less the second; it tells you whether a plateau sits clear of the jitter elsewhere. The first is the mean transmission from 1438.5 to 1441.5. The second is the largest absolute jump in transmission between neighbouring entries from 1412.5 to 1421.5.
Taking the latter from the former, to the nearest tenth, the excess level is 14.9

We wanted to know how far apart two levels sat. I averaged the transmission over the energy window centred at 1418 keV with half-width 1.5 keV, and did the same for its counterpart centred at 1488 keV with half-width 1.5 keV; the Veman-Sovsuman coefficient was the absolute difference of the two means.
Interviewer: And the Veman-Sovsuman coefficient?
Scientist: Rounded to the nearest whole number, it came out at 1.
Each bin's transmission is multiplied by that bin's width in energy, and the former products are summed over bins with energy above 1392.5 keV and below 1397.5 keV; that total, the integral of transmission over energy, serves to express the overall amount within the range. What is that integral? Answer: 77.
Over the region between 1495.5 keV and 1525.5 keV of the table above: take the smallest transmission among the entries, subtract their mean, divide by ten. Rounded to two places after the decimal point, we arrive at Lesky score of -0.11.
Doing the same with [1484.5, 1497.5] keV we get -0.05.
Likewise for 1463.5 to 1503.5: -0.12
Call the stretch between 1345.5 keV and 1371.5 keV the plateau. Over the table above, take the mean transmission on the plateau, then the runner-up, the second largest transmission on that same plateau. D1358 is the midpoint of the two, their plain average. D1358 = 20.0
